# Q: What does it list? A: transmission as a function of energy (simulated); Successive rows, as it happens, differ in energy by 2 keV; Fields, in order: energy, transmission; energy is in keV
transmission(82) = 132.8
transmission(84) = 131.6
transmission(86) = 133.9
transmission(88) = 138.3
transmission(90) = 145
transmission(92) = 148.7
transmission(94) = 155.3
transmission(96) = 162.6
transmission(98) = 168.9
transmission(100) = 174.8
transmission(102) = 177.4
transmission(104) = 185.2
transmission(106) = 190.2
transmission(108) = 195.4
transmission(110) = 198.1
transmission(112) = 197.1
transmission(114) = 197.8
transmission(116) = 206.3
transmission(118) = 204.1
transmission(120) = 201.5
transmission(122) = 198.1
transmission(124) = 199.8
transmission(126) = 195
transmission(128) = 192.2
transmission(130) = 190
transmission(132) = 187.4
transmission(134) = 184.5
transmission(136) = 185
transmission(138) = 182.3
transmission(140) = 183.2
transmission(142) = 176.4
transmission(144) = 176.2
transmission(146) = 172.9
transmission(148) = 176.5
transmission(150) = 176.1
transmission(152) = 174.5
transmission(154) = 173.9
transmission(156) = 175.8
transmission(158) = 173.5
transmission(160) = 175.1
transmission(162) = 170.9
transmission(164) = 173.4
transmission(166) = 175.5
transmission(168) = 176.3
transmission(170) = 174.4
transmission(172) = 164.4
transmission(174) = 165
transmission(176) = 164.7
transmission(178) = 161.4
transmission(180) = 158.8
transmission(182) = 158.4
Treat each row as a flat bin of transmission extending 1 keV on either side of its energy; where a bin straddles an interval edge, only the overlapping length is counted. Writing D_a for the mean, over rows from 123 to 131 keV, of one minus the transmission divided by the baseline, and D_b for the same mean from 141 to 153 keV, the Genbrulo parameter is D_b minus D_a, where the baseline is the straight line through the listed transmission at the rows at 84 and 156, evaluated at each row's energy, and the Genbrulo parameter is 0.20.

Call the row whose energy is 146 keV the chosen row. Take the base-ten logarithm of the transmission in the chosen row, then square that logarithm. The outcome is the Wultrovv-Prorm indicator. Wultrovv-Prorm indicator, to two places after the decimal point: 5.01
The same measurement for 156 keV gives 5.04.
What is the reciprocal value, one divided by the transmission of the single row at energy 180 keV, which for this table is 0.0063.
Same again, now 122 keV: 0.0050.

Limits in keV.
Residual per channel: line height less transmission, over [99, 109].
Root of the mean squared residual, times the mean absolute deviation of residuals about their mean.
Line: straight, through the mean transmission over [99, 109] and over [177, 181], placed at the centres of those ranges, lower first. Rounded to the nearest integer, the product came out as 65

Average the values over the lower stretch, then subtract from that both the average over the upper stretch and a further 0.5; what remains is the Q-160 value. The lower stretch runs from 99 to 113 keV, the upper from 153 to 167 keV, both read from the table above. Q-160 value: 14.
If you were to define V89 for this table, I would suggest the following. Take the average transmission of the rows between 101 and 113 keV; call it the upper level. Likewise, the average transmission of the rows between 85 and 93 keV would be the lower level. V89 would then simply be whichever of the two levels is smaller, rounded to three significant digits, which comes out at 141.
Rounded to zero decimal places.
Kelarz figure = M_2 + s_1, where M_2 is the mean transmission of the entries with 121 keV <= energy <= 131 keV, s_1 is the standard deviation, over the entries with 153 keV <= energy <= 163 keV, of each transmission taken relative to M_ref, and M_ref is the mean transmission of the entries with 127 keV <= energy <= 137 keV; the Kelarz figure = 197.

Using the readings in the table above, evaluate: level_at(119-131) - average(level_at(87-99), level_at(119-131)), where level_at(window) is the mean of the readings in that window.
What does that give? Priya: 21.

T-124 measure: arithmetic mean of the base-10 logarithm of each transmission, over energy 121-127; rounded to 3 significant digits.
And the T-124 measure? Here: 2.30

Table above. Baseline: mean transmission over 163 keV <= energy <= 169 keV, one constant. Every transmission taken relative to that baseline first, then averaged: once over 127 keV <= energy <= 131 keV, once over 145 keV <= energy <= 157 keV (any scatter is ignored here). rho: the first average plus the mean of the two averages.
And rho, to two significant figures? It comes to 24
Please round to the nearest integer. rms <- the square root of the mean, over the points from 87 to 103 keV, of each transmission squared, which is 159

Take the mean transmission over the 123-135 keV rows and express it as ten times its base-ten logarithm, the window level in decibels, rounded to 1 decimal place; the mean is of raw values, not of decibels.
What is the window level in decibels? 22.8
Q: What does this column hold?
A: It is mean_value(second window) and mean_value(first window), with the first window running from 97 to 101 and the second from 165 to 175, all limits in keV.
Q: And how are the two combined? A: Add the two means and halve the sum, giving 171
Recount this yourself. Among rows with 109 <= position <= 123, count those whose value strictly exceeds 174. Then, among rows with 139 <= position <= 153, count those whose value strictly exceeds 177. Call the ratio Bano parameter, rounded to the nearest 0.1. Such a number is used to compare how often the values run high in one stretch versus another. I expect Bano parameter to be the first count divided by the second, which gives 7.0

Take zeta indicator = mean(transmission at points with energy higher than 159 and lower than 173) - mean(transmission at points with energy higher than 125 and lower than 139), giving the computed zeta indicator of -15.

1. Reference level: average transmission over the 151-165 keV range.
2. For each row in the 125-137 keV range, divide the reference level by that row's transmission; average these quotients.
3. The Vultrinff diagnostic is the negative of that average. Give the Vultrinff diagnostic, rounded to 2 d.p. -0.92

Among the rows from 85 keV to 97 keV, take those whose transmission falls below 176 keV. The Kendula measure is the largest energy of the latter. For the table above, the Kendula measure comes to 96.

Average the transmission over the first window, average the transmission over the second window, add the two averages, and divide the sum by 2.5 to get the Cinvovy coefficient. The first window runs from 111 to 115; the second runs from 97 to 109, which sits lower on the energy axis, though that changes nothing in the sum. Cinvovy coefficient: 152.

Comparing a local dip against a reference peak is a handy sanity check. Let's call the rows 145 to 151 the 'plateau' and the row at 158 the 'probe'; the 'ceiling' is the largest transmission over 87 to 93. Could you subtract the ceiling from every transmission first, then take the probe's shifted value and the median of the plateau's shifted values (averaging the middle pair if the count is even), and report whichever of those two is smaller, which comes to 25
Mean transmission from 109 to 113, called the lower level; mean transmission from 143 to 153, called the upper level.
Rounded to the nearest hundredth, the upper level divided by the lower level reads 0.89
